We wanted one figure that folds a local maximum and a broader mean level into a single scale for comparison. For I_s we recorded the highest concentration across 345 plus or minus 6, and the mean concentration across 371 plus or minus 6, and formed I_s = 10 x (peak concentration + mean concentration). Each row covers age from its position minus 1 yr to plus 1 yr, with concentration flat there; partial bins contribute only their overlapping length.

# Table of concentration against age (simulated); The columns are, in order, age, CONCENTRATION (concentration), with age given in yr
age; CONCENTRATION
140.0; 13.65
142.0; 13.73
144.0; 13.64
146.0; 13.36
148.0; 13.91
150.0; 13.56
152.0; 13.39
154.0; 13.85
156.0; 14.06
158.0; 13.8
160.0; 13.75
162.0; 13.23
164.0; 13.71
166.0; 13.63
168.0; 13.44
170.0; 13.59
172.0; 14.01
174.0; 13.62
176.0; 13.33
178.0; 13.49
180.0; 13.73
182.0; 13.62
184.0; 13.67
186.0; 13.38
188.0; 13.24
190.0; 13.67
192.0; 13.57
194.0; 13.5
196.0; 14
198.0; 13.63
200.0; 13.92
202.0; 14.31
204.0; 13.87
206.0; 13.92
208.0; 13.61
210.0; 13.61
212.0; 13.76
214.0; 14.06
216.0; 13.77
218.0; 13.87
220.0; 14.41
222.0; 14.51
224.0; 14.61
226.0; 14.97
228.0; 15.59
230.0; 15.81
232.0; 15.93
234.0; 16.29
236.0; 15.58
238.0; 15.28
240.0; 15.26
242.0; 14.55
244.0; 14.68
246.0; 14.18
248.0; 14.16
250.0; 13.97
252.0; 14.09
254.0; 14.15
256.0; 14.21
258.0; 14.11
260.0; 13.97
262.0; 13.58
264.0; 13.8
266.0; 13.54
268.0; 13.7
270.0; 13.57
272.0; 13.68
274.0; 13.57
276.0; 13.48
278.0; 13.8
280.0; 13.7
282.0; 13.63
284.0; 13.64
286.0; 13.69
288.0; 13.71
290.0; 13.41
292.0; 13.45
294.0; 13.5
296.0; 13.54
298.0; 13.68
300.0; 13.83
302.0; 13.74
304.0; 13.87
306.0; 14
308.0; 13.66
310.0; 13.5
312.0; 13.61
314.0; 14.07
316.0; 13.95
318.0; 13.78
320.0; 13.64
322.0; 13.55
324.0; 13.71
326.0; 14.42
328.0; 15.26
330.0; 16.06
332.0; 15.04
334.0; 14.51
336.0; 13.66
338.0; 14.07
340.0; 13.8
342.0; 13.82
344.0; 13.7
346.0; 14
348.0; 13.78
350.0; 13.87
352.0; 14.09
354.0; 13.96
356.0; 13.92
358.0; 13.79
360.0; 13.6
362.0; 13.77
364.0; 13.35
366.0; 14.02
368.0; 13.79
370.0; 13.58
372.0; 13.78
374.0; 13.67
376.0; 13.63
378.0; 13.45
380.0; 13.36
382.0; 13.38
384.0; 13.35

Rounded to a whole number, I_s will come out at 277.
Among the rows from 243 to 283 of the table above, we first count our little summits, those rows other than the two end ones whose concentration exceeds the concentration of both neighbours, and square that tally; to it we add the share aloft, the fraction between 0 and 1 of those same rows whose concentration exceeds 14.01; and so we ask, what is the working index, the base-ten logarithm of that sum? 1.4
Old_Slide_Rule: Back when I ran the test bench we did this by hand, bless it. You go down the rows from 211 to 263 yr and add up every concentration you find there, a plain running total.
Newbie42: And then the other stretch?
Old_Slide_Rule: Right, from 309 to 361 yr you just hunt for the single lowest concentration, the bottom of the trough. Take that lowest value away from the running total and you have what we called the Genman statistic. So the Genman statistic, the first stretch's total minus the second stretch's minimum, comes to 366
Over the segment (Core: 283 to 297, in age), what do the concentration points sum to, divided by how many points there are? 13.6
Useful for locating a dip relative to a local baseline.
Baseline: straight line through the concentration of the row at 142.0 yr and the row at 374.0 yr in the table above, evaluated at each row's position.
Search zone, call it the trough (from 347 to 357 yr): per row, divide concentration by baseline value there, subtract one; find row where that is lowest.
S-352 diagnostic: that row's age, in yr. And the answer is 348.0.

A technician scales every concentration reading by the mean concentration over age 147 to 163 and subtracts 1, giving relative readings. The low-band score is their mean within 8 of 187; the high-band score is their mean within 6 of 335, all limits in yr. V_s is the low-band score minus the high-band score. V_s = -0.071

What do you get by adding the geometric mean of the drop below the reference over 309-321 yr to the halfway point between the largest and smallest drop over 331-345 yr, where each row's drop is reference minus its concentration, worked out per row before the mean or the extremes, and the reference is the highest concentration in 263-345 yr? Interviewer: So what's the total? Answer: 4.0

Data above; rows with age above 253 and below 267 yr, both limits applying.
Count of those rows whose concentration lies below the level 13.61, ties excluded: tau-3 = 2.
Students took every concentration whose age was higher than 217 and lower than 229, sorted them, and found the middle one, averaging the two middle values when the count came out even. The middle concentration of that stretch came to 14.6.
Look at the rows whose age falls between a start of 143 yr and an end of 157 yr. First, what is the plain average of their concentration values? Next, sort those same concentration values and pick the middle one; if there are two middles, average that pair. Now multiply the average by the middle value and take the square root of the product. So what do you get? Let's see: 13.7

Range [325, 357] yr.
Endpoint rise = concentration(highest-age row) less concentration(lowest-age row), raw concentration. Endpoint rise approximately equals -0.5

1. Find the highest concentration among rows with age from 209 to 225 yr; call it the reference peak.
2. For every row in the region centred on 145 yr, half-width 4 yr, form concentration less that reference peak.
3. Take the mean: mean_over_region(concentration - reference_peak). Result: -0.95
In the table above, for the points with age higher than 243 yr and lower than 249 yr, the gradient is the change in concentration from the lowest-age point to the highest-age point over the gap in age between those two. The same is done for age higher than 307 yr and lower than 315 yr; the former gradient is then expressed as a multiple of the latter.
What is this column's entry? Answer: -1.9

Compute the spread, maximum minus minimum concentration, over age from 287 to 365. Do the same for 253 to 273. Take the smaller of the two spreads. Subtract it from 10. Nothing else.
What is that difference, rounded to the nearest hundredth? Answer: 9.33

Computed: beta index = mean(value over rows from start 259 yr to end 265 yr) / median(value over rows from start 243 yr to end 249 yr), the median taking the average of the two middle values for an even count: 0.97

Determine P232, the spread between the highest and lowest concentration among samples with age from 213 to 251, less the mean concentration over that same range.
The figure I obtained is -12.3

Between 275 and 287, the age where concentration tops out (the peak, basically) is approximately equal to 278.0 yr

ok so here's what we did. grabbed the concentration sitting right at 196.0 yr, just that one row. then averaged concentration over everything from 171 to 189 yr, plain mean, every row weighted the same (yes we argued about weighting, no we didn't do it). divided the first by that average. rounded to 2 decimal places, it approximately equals 1.03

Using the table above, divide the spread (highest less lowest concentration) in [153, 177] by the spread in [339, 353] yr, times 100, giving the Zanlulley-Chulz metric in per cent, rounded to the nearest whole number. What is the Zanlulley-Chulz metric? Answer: 213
